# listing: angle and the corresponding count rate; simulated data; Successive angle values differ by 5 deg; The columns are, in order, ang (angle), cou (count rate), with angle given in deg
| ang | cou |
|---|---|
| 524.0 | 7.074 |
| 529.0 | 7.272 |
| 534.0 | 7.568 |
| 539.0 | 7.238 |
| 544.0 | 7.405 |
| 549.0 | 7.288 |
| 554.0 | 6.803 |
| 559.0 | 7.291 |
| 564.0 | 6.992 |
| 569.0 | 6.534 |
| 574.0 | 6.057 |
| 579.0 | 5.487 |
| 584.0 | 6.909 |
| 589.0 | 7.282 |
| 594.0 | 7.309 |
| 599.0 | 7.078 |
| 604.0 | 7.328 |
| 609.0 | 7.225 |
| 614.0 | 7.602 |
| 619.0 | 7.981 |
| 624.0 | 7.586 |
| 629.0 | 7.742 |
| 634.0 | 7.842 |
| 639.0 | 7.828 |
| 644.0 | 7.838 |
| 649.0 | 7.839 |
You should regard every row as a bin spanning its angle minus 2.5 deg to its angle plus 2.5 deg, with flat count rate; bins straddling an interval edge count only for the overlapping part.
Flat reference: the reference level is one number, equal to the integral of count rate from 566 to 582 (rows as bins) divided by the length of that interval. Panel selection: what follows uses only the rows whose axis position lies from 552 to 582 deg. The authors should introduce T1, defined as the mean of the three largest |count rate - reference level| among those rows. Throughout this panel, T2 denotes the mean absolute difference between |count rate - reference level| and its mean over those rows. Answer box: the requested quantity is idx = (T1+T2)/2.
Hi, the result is 0.62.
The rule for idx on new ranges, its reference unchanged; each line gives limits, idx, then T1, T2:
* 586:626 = 0.93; 1.6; 0.22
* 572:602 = 0.74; 1.1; 0.33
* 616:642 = 0.95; 1.8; 0.11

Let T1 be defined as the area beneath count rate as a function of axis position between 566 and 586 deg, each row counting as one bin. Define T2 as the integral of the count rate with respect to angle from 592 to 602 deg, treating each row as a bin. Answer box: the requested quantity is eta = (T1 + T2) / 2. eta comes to 98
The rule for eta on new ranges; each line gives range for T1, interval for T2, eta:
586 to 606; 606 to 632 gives 172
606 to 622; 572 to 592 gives 125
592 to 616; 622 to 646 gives 181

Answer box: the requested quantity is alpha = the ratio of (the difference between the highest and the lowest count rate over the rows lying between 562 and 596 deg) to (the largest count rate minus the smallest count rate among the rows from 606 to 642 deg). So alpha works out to 2.4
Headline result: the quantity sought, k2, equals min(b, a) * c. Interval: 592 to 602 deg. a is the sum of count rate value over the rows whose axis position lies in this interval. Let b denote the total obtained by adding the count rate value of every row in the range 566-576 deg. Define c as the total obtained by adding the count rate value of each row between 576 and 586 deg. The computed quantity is 156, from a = 14.4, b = 12.6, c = 12.4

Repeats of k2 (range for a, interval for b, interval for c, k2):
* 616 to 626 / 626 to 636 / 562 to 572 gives 211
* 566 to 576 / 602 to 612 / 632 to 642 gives 197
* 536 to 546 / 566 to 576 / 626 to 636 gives 196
